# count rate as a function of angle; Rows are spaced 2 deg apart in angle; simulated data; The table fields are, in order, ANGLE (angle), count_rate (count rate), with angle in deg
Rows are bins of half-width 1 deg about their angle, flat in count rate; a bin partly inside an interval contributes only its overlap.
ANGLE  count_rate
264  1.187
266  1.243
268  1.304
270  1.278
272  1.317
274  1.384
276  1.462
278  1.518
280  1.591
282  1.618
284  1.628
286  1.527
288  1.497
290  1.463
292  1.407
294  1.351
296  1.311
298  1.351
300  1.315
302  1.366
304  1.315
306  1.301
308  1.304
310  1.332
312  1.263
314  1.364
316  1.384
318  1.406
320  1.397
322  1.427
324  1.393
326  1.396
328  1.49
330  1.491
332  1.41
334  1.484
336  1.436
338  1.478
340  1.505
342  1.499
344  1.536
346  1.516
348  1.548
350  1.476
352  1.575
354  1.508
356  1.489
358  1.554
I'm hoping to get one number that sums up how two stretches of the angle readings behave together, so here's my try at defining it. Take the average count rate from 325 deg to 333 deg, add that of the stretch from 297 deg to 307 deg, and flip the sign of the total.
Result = -2.78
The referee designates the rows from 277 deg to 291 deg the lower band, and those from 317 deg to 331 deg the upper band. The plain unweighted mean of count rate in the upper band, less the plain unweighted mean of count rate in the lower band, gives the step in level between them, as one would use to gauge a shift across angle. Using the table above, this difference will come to -0.12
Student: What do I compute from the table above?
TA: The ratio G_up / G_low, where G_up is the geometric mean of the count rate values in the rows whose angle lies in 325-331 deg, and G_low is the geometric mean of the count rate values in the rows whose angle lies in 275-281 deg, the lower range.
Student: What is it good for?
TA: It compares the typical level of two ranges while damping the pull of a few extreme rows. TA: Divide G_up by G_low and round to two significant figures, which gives 0.96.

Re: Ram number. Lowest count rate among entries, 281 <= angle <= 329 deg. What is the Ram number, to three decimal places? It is 1.263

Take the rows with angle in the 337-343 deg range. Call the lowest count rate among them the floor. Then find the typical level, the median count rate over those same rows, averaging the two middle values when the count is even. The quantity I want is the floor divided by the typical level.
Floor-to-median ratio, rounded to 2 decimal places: 0.99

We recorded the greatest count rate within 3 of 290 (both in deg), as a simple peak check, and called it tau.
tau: 1.497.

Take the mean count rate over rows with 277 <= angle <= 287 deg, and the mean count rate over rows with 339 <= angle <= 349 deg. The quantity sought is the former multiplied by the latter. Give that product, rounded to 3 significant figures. 2.40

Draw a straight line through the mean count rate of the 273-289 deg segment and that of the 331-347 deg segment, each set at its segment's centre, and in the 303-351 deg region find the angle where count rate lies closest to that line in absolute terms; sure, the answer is 330 deg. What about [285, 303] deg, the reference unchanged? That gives 286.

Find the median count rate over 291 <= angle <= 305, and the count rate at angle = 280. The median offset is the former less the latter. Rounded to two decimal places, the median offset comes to -0.24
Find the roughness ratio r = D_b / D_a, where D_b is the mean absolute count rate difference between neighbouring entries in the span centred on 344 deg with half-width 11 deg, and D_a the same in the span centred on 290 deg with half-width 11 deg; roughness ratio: 1.0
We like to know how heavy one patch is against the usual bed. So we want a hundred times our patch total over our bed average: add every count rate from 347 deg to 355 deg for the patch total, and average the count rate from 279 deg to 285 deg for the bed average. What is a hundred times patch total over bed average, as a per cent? 379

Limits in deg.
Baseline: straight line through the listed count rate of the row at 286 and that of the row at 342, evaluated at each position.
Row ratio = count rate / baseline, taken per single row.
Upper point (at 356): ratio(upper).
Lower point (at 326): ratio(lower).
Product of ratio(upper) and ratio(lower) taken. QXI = 0.92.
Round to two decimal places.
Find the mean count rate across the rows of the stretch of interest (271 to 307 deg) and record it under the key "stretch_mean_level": 1.43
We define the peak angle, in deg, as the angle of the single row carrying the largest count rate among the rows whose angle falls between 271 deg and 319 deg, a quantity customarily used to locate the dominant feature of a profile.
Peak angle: 284 deg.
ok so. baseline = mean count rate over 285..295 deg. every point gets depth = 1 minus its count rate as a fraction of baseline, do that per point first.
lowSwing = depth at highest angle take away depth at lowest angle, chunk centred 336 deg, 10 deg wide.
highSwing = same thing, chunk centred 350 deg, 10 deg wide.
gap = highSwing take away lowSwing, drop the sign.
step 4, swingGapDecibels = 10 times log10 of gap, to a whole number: -11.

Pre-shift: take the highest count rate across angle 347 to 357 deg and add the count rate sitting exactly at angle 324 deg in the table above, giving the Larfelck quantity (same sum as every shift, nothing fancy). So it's 2.97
